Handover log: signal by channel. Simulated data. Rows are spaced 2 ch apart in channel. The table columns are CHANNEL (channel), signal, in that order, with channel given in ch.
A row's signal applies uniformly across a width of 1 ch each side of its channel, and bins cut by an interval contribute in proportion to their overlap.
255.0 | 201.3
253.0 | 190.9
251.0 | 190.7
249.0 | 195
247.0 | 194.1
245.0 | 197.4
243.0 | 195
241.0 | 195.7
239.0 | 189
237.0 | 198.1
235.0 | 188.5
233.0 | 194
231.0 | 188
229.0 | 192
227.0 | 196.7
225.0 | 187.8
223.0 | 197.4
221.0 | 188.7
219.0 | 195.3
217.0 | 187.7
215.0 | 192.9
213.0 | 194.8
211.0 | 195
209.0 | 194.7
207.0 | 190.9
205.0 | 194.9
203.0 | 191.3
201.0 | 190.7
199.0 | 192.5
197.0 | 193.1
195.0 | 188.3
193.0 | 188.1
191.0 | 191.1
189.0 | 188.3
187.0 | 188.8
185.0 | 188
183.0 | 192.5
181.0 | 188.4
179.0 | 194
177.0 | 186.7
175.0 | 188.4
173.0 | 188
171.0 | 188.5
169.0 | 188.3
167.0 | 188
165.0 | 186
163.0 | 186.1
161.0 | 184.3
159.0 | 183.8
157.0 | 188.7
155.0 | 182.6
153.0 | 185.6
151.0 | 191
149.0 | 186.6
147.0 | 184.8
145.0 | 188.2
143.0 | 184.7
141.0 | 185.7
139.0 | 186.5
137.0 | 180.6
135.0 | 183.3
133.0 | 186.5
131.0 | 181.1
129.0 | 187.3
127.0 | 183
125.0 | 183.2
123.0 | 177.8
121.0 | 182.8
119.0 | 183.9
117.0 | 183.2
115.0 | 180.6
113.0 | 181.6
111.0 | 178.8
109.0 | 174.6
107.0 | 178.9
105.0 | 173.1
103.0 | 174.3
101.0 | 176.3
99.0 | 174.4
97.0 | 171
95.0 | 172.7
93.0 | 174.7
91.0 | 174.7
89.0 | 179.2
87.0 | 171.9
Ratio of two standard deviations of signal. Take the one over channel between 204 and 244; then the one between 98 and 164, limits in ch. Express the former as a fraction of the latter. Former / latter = 0.77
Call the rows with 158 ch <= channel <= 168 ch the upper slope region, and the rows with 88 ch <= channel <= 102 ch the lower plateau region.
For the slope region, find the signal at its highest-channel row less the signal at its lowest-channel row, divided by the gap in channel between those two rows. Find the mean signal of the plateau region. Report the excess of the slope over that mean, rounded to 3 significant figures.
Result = -174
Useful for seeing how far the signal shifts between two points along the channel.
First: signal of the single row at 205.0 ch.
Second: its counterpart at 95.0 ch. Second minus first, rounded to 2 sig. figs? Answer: -22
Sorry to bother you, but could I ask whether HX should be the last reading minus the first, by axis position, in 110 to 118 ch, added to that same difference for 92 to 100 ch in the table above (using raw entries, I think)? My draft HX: 4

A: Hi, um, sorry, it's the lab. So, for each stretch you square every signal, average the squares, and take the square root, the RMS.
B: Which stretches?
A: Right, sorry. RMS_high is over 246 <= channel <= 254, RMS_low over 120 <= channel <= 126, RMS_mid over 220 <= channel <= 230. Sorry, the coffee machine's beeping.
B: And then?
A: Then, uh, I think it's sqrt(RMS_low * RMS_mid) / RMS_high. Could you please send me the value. 0.970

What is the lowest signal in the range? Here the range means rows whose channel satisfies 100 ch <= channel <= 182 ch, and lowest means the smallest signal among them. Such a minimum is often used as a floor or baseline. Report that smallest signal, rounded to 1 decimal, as 173.1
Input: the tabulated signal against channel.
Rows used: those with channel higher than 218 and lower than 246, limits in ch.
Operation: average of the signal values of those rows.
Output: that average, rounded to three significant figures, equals 193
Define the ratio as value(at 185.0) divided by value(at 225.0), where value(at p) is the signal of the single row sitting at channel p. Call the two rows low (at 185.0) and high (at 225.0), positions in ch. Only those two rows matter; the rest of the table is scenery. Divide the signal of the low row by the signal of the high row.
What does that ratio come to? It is 1.00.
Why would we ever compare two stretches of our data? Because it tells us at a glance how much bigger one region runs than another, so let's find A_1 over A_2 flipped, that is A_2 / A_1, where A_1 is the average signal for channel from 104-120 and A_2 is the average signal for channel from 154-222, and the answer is 1.06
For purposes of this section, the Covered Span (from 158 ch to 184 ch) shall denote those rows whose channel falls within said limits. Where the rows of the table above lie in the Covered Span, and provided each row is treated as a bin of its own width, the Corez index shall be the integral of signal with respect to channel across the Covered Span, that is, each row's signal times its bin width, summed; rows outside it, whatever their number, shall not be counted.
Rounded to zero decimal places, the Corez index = 4886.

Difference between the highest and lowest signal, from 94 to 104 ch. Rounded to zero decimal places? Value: 5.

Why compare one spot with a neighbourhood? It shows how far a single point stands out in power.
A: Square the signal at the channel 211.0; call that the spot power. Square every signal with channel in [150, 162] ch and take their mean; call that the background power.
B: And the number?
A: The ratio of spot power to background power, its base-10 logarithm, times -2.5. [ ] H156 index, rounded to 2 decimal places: -0.10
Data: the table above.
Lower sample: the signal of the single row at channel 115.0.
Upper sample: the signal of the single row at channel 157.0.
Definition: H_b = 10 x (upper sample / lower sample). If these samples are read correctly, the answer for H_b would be 10.4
